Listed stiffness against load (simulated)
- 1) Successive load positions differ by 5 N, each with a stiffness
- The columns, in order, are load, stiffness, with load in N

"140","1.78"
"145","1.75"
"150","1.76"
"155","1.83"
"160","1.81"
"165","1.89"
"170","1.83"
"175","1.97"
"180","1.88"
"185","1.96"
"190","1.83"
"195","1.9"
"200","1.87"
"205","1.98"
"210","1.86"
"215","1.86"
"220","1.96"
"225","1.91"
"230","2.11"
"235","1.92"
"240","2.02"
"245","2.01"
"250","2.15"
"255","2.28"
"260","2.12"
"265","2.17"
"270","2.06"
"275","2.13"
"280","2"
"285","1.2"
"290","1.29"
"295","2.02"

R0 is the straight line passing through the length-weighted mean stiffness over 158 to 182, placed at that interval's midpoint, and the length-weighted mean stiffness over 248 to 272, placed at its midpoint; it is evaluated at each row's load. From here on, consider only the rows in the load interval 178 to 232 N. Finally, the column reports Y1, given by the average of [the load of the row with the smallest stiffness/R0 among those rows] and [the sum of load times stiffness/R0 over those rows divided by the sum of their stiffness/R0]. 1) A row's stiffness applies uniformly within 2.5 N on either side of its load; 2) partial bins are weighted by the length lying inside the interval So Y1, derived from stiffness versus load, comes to 209.9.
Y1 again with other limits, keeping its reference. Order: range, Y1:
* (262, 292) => 280.4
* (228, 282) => 267.4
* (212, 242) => 221.3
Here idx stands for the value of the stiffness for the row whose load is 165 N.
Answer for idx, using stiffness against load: 1.89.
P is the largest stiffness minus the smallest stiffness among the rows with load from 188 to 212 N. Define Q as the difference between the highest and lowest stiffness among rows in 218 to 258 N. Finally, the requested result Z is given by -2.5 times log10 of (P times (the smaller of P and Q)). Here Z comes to 4.12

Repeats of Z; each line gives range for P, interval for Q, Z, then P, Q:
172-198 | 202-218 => 4.44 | 0.14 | 0.12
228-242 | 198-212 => 4.11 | 0.19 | 0.12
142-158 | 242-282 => 5.48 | 0.08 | 0.28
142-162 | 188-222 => 5.48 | 0.08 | 0.15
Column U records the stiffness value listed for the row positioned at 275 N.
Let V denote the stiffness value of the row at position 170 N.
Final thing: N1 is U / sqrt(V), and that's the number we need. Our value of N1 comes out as 1.57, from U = 2.13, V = 1.83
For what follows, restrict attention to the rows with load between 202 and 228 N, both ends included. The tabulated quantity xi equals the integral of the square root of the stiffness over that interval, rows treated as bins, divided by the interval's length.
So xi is 1.38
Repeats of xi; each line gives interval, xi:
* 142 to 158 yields 1.33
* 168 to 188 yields 1.38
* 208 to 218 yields 1.37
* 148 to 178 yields 1.36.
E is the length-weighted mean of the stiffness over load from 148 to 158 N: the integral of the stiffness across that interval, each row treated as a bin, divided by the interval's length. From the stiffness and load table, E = 1.80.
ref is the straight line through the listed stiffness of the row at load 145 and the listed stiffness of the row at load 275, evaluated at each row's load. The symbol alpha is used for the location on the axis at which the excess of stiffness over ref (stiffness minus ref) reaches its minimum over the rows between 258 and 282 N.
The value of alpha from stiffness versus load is 280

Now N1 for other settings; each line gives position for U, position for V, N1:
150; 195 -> 1.28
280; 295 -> 1.41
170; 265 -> 1.24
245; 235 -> 1.45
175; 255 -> 1.30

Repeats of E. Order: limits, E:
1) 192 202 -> 1.88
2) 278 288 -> 1.56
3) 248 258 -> 2.21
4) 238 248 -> 2.02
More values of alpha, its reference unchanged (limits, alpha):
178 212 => 210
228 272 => 235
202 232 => 215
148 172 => 150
